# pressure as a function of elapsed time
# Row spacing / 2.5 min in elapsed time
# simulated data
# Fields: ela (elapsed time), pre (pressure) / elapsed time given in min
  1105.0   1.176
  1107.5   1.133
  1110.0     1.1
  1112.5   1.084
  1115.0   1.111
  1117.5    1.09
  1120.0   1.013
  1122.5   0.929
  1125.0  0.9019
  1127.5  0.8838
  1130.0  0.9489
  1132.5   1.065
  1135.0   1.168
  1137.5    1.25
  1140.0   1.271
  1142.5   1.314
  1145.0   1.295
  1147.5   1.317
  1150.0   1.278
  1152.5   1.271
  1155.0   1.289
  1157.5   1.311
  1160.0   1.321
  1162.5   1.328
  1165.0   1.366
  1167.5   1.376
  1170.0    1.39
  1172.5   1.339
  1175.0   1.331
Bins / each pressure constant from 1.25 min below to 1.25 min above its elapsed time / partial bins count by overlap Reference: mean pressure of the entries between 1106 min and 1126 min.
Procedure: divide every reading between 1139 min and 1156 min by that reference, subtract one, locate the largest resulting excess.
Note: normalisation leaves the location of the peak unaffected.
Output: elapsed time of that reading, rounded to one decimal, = 1147.5 min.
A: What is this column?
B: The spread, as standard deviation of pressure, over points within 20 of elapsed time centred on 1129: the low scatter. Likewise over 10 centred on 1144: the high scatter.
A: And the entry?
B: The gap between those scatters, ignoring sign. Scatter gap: 0.11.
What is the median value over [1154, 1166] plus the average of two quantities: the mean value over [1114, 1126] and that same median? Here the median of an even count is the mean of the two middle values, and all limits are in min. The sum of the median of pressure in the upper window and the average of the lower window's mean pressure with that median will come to 2.5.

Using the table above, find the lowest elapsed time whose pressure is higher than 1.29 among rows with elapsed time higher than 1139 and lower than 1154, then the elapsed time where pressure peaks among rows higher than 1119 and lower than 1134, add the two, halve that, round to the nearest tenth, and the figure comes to 1137.5 min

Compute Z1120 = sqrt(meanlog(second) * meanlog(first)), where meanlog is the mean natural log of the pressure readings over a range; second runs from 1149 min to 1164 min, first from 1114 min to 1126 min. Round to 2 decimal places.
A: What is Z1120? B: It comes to 0.04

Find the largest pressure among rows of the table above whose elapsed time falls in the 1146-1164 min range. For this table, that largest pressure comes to 1.328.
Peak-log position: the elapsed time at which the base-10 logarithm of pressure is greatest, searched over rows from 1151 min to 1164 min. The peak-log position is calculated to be 1162.5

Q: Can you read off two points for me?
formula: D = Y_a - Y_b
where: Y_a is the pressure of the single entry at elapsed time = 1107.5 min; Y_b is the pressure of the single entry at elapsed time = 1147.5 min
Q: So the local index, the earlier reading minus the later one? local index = -0.2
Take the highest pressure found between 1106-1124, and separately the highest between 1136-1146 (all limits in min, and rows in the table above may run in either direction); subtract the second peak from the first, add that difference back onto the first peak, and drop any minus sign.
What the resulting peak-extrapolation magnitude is 0.95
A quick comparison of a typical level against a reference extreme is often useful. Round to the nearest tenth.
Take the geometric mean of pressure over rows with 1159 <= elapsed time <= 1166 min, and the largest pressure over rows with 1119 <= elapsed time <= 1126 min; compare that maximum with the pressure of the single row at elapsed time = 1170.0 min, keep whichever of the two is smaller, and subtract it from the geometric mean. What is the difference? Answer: 0.3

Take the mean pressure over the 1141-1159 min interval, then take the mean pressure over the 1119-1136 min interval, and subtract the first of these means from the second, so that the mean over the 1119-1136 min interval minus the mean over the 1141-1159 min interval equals -0.31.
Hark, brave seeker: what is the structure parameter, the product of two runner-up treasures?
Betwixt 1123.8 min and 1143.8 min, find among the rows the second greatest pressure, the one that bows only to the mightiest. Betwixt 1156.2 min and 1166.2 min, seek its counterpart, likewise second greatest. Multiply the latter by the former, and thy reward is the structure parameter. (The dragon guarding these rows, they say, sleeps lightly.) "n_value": 1.69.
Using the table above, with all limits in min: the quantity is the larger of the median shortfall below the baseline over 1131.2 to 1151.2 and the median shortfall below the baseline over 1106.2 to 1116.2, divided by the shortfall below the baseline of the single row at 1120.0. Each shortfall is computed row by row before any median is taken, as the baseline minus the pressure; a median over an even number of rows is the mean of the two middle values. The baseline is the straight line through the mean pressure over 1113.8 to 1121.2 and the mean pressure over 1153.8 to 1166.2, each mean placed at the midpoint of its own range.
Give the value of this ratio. -0.83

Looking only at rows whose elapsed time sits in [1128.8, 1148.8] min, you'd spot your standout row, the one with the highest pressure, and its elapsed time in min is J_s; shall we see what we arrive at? 1147.5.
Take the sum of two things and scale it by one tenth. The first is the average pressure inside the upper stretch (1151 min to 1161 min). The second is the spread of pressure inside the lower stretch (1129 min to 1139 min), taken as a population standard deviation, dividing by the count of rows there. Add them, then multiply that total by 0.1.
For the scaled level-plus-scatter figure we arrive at 0.141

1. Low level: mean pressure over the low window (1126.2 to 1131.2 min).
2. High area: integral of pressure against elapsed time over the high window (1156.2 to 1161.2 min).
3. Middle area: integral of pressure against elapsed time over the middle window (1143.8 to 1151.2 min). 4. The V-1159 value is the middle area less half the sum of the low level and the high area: 6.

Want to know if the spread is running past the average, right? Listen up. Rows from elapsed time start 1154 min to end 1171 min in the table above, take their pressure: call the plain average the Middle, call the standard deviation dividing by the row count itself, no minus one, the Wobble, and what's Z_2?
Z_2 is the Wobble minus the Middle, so -1.31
